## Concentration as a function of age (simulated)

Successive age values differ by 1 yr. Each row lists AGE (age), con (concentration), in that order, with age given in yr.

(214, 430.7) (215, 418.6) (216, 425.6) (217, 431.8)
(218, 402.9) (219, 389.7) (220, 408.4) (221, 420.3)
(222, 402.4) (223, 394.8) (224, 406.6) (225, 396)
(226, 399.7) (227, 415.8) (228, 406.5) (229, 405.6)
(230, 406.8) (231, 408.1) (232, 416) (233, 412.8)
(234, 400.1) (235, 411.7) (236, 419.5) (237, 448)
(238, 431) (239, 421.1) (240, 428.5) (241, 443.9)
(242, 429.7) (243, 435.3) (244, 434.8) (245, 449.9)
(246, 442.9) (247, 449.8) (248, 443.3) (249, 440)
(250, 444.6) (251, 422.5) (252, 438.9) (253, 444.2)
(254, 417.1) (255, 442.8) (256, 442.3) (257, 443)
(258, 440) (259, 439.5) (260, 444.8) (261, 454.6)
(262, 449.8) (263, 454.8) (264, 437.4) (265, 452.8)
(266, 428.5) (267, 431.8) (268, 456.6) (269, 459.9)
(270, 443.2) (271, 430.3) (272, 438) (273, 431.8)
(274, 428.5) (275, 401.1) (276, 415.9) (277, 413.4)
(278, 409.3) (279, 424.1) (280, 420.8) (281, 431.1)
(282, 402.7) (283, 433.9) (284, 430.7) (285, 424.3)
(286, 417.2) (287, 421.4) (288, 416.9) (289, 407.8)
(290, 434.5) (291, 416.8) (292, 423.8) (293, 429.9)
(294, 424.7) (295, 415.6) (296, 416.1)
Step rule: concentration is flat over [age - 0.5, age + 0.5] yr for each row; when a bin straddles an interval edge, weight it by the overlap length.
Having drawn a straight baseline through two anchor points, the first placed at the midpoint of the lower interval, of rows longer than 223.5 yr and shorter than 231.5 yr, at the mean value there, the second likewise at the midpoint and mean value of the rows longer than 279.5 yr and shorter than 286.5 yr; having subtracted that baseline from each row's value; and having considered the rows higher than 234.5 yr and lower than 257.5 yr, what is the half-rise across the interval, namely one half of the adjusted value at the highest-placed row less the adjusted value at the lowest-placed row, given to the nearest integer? 12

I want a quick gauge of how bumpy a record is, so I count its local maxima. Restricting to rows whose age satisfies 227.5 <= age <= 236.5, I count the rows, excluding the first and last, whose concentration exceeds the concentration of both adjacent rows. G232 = 1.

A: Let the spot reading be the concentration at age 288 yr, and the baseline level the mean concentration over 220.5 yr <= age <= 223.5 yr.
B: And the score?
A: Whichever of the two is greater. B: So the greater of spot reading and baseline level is 417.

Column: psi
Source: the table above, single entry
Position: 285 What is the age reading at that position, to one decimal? 424.3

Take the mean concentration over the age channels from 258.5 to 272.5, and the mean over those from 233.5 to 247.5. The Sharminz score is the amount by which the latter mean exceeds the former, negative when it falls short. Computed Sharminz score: -13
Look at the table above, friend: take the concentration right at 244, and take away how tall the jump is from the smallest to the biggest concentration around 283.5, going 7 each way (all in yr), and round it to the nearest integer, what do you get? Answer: 403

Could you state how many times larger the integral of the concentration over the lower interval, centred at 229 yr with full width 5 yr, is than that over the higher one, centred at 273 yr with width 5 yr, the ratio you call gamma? 0.96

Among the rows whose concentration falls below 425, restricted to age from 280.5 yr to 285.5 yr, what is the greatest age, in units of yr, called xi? 285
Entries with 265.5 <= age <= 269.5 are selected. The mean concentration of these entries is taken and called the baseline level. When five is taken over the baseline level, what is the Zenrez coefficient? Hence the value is 0.0113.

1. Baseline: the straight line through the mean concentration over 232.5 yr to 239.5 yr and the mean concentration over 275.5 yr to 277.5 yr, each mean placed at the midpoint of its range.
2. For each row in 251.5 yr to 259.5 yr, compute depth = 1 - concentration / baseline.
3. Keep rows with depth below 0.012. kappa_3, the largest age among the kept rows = 259 yr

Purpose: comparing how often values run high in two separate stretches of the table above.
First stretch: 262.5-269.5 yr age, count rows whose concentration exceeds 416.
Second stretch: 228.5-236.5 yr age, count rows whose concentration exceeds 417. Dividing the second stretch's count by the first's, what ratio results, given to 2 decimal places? 0.14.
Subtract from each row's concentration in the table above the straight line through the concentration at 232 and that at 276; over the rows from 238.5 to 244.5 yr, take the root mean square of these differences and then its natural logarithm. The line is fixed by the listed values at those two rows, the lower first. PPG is 2.87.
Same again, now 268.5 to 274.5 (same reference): 3.22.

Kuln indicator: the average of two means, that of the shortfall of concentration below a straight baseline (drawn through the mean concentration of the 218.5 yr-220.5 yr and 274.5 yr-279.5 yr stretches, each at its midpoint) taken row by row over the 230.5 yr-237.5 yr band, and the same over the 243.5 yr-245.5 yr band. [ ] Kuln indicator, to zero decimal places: -26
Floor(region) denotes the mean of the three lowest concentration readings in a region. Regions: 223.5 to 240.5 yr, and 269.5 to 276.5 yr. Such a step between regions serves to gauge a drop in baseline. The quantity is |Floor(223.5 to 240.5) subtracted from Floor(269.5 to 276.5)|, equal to 17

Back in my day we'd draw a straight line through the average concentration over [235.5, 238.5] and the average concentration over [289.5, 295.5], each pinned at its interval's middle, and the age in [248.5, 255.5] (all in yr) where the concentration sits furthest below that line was 254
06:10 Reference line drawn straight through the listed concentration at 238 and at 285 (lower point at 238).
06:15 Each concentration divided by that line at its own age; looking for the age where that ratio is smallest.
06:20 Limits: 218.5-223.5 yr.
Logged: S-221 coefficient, 219 yr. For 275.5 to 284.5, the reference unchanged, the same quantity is 282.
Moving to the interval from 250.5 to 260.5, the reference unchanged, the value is 254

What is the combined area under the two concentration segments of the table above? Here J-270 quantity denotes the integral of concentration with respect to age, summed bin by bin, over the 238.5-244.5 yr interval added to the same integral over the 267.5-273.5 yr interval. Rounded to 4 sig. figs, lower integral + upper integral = 5253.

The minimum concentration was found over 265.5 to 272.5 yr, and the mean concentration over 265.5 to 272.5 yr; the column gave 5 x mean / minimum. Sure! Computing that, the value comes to 5.15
